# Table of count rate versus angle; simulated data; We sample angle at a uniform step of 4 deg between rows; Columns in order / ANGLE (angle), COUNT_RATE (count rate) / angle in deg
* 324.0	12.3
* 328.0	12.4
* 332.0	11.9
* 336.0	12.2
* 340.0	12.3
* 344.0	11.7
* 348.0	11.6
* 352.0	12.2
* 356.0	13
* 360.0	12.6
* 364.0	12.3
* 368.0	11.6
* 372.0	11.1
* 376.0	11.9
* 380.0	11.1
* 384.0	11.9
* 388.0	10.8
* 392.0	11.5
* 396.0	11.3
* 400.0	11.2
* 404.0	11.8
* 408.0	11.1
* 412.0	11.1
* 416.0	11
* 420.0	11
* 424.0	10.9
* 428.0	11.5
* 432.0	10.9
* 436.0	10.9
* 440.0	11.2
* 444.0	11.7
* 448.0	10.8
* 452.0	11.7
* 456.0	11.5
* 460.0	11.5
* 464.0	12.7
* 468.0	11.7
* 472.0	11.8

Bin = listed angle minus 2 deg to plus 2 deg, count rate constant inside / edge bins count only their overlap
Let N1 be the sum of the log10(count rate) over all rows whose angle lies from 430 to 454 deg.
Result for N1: 6.29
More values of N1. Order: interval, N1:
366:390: 6.34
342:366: 6.52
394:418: 6.31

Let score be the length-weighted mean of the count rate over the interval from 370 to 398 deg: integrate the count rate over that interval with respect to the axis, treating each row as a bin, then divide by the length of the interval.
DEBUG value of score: 11.4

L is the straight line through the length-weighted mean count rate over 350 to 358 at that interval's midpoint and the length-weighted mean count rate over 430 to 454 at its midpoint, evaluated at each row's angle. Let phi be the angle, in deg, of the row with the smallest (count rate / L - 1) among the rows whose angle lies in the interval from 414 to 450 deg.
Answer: 416.0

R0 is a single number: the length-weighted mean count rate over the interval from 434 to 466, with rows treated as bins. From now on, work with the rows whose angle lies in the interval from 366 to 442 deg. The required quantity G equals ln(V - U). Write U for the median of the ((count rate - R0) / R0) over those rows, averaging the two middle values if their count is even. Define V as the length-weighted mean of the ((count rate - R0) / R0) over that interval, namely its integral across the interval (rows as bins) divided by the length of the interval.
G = -4.3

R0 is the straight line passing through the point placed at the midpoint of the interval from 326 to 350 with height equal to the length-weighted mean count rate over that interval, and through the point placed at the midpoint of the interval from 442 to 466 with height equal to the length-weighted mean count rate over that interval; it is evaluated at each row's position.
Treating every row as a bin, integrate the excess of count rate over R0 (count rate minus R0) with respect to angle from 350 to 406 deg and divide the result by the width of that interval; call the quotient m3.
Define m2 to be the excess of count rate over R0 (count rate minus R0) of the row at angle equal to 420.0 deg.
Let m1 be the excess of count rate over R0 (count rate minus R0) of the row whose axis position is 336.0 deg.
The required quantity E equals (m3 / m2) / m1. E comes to 1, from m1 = 0.18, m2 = -0.8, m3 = -0.2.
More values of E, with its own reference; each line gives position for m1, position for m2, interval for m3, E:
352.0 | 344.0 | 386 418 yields 9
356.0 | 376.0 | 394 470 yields -105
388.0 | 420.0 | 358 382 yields 0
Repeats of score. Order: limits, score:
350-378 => 12.1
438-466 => 11.6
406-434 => 11.1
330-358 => 12.1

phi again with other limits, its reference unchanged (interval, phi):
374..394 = 388.0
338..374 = 372.0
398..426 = 400.0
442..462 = 448.0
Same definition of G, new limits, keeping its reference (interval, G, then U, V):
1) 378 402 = -5.4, -0.022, -0.017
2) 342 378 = -4.7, 0.035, 0.043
